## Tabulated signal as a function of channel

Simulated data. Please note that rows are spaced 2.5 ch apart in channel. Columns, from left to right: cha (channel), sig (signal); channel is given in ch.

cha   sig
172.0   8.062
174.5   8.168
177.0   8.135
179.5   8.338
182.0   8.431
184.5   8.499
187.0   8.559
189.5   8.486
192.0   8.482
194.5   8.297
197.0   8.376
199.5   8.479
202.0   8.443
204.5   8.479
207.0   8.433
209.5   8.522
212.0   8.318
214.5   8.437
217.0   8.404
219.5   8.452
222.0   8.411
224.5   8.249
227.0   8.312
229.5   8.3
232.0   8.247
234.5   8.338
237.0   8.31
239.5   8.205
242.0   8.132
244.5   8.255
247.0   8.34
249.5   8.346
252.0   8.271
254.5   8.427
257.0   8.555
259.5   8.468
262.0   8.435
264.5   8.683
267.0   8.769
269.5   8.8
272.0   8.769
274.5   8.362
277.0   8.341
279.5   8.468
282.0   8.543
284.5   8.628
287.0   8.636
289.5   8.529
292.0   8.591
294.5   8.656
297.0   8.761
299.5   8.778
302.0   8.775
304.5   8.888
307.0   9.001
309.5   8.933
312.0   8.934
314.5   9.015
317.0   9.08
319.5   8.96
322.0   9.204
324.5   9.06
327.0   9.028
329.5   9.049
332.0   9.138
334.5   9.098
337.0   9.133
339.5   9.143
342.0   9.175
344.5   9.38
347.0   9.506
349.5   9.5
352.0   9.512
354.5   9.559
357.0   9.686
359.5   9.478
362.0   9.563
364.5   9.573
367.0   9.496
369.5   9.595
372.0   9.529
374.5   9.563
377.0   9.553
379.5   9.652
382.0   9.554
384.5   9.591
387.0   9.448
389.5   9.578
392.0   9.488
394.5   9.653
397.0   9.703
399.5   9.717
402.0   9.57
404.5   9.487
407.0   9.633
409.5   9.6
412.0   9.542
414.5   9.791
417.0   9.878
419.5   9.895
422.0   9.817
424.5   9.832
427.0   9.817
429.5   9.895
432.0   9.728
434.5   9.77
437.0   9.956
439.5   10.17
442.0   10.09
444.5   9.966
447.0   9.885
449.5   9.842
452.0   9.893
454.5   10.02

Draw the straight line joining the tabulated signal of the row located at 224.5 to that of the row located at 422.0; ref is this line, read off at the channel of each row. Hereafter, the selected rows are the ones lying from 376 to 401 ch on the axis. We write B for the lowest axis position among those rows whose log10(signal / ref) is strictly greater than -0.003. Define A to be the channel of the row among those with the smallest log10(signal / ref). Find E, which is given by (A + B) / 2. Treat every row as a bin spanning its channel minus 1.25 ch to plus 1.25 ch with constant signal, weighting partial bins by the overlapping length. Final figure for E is 382.0 ch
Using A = 387.0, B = 377.0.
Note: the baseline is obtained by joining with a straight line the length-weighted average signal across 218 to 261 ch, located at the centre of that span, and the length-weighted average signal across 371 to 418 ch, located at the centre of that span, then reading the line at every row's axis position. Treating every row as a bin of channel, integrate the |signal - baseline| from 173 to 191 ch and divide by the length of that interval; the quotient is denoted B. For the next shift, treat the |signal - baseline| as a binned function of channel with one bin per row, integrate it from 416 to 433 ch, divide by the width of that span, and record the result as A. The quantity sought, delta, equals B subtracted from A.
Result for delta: -0.45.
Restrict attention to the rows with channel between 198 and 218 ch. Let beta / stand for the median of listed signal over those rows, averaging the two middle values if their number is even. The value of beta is 8.4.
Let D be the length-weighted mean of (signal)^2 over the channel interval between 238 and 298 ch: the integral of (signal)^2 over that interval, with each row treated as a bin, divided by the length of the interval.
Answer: 72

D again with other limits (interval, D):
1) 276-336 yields 78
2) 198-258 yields 70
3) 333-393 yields 90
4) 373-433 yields 93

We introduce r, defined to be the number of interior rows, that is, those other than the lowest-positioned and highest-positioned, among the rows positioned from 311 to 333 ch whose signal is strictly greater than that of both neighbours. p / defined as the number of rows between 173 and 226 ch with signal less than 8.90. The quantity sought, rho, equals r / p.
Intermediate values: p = 21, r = 2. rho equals 0.10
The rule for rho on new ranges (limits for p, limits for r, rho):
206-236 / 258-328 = 0.50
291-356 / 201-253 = 1.17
